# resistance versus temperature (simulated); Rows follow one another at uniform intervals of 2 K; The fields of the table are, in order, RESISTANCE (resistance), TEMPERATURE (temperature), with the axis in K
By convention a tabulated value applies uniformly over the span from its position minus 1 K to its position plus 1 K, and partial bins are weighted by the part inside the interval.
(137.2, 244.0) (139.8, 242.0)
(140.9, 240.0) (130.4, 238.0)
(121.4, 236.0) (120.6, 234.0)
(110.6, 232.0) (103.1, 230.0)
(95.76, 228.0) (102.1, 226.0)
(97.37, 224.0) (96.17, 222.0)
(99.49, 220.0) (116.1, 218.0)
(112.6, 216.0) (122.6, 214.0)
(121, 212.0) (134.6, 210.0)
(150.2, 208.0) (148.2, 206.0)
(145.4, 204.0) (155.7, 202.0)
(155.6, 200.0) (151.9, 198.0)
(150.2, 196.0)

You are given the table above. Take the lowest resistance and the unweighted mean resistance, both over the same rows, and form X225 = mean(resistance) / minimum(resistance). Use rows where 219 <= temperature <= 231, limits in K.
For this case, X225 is 1.03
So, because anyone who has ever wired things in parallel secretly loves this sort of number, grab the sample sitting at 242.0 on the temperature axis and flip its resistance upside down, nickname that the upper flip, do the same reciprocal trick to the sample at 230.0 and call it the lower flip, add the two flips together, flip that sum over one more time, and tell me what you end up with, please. 59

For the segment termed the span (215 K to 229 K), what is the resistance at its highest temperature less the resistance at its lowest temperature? -17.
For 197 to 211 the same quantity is -17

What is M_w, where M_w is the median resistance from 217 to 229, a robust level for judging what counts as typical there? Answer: 98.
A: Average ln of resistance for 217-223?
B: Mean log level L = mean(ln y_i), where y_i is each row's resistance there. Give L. 4.64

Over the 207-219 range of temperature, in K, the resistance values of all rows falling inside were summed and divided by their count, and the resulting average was 126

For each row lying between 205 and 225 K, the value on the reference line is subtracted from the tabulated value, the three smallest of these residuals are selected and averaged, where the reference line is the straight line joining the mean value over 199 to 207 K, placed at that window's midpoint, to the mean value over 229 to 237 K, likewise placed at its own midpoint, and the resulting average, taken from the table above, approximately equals -30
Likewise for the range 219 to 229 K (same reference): -30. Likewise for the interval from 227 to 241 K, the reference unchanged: -15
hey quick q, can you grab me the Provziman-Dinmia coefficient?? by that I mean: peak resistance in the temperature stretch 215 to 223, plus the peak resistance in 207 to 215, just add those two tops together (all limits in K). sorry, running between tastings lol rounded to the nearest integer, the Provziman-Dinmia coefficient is 266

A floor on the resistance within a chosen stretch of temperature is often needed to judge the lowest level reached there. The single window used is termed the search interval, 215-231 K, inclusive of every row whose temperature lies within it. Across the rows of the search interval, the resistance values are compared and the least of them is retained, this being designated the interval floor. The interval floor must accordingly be 95.76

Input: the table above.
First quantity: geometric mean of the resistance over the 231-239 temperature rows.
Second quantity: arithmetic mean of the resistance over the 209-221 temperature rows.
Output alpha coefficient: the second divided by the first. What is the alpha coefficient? 0.98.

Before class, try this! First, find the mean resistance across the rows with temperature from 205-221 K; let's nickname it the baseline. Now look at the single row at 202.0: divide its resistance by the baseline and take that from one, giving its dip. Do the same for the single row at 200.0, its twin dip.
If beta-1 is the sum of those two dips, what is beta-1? -0.5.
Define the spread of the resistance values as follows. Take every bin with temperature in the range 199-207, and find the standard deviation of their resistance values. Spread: 5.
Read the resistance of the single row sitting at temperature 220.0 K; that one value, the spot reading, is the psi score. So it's 99.49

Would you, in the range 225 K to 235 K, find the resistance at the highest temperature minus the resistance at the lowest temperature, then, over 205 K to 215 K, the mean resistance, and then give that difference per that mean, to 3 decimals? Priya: 0.137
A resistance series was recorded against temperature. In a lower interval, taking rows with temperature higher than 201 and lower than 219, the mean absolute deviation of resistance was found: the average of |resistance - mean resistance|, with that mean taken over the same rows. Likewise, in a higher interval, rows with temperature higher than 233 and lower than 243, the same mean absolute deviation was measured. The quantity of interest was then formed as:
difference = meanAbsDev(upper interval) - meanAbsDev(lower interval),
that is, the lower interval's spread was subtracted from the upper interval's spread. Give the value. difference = -6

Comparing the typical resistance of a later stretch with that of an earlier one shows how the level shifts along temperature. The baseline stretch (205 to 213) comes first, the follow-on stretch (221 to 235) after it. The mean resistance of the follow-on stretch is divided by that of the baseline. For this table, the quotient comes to 0.75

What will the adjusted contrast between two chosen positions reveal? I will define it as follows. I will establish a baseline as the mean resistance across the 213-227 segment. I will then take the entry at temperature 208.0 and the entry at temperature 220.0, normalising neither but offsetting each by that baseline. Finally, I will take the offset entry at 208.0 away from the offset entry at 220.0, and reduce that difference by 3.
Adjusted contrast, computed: -54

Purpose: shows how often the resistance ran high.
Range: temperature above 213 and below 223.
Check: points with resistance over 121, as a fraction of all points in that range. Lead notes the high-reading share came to 0.20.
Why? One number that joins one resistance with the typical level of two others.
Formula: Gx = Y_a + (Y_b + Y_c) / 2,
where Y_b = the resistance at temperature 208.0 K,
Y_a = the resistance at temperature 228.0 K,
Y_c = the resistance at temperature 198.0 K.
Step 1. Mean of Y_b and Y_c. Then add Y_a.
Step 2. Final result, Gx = 247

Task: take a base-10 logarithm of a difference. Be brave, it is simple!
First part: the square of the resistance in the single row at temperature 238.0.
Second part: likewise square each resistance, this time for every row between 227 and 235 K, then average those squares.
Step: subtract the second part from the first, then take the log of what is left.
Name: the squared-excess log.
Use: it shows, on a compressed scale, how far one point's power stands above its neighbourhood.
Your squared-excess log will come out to 3.73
